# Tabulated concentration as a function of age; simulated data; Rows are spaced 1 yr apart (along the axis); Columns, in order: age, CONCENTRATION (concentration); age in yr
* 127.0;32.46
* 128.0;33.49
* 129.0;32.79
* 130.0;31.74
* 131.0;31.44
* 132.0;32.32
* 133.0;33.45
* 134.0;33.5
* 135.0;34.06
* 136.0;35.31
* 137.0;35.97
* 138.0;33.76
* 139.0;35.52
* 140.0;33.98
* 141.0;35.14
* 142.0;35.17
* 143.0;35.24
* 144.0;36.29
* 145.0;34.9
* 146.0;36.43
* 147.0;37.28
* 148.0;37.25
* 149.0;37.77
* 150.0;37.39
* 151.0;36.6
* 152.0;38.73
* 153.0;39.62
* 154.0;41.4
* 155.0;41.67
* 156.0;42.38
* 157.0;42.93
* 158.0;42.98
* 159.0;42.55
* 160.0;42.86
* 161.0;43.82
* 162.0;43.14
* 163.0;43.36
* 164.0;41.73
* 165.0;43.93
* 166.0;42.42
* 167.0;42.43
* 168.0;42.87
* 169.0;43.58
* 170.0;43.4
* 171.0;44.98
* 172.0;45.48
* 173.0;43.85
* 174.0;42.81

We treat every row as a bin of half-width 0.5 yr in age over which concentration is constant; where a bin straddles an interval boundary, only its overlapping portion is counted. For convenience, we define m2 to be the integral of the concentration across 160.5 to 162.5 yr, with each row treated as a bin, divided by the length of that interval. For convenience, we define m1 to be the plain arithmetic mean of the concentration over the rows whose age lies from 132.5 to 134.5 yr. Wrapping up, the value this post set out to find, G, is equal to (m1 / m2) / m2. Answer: 0.018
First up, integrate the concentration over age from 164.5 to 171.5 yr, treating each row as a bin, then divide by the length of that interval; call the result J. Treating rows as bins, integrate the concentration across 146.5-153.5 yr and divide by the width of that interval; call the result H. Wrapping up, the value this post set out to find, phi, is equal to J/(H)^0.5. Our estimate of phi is 7.1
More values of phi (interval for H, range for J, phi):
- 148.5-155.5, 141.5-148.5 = 5.8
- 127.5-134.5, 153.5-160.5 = 7.4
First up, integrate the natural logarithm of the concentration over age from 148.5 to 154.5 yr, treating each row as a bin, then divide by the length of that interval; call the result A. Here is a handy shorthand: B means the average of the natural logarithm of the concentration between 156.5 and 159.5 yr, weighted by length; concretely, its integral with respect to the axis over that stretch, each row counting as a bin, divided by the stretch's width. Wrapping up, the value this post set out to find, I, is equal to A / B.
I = 0.97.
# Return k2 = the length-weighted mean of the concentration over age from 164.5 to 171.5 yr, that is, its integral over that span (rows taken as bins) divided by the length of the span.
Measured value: 43.4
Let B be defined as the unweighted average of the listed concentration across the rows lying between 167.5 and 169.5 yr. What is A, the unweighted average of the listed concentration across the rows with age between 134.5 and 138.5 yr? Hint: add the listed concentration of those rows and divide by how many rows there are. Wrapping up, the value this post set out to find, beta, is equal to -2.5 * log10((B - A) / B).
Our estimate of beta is 1.77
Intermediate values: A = 34.8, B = 43.2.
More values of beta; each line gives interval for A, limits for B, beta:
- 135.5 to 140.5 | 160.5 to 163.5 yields 1.77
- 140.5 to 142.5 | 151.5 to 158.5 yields 2.06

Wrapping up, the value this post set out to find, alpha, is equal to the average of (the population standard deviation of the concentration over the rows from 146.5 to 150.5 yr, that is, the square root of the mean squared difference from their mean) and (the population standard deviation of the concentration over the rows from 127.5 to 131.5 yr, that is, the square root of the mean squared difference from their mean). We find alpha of 0.51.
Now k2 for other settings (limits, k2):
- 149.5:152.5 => 37.6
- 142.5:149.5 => 36.5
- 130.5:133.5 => 32.4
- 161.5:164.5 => 42.7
